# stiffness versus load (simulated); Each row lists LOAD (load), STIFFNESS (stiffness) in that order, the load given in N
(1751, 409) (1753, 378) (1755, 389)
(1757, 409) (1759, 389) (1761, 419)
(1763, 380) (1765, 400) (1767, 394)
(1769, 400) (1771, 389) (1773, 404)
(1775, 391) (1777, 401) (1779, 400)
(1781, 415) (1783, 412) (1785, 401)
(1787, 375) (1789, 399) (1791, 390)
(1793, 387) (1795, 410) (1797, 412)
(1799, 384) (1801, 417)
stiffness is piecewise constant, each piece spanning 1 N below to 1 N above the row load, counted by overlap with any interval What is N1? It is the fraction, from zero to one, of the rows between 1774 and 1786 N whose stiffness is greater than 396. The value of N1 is 0.83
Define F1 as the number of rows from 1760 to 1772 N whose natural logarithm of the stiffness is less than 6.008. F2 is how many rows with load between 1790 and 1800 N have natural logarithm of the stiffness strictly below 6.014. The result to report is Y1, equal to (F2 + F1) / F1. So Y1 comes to 1.60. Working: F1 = 5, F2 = 3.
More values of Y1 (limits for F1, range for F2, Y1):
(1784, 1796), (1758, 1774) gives 2.40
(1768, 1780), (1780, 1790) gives 1.50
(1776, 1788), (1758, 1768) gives 2.00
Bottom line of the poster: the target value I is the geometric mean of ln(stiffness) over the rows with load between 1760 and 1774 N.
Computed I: 5.99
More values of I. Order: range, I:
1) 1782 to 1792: 5.98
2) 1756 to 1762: 6.00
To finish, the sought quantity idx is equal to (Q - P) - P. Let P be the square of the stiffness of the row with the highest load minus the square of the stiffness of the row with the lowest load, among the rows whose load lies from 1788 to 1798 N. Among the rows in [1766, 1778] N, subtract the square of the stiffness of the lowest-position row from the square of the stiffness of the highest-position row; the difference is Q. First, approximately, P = 10543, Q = 5565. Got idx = -15521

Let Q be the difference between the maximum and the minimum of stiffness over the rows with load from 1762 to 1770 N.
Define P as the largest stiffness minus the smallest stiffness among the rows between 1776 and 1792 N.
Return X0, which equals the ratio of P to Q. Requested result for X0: 2.00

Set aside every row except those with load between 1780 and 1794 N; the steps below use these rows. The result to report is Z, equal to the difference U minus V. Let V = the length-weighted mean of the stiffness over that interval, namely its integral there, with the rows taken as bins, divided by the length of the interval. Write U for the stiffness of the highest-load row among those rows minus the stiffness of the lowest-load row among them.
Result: -425.0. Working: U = -28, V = 397.0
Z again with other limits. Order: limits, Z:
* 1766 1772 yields -399.3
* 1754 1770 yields -386.5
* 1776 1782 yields -391.3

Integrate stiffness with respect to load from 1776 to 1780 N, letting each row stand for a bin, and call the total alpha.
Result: 1602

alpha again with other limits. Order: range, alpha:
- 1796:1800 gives 1592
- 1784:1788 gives 1552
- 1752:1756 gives 1534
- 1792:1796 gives 1594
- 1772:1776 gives 1590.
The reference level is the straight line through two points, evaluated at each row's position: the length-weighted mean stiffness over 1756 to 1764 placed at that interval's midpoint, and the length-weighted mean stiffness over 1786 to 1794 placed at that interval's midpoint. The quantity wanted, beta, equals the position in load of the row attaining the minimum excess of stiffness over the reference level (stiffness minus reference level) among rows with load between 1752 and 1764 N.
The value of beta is 1753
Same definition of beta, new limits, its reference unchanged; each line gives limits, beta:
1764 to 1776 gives 1771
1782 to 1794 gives 1787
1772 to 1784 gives 1775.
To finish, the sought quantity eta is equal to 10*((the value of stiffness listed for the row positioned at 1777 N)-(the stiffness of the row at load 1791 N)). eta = 110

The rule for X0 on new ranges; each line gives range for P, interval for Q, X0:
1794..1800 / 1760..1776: 0.72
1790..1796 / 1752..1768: 0.56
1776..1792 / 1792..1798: 1.60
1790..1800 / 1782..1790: 0.76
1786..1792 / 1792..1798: 0.96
